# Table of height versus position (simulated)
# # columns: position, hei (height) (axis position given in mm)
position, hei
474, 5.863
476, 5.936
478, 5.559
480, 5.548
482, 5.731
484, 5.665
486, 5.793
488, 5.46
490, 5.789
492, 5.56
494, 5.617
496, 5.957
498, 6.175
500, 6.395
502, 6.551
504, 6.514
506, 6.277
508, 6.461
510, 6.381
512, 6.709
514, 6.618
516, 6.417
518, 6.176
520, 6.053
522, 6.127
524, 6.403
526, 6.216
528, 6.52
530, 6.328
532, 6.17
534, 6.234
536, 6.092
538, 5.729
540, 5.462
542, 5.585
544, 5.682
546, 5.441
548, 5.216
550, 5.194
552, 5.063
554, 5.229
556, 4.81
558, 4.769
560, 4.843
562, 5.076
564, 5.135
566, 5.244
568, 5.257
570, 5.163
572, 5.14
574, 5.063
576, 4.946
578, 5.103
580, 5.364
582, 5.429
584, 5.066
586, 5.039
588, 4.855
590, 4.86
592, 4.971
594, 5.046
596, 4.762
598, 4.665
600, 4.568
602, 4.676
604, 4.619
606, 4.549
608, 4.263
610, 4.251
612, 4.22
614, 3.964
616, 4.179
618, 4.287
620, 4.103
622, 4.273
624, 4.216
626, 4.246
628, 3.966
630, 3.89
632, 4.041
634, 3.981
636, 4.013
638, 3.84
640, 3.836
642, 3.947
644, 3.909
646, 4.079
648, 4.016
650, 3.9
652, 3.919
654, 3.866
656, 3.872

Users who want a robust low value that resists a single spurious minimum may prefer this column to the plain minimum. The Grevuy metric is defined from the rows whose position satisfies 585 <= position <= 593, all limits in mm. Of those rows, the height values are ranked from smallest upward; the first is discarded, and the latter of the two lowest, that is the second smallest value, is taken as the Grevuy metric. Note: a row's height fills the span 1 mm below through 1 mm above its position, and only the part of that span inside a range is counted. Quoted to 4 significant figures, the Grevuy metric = 4.860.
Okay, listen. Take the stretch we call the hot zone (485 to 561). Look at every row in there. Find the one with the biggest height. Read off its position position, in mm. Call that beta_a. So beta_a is 512 mm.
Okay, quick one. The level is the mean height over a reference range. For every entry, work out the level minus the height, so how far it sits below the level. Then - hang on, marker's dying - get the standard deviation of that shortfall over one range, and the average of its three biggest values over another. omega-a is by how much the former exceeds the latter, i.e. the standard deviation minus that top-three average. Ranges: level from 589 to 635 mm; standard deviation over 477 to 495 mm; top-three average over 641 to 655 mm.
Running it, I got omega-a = -0.37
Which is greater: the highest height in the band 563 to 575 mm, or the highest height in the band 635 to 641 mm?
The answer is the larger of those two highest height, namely 5.26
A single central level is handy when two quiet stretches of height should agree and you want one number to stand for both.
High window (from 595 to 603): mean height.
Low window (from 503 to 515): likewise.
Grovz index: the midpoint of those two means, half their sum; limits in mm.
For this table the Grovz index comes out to 5.6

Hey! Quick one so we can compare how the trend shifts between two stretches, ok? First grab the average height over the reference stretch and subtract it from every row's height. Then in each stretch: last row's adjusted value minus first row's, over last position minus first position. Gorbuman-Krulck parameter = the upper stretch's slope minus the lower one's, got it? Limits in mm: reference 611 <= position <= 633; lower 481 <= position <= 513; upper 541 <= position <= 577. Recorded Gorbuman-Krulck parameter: -0.051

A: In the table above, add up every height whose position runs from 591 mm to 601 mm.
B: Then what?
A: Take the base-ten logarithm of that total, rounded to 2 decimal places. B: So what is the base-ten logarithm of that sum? 1.38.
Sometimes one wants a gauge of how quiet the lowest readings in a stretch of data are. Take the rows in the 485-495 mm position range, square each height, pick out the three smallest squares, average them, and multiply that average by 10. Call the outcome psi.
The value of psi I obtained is 308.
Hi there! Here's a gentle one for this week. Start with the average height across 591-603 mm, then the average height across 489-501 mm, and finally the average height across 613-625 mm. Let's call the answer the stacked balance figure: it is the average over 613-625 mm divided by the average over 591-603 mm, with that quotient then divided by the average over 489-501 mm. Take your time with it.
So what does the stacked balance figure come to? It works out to 0.147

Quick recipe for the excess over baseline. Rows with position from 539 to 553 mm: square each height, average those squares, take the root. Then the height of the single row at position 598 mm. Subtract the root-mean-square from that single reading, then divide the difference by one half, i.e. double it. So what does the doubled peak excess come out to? -1.4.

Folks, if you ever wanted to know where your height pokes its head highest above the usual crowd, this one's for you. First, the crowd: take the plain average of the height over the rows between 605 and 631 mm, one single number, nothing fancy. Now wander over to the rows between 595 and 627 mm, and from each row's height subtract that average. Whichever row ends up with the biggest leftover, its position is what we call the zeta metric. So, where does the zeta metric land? 596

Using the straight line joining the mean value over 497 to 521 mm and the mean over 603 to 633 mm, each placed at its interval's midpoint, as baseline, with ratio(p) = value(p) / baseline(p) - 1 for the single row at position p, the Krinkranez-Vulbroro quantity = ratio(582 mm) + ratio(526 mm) 0.13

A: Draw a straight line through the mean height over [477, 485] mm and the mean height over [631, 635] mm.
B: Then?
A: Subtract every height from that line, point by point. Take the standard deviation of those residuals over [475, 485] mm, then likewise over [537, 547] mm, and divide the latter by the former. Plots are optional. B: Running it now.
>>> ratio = 0.79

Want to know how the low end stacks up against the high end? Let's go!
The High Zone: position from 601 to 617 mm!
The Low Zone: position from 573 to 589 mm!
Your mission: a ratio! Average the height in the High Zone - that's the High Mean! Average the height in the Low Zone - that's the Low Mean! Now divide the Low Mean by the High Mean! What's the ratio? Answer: 1.18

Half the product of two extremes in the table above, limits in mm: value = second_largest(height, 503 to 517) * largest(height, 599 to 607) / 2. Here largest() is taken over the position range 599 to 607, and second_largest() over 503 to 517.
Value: 15.5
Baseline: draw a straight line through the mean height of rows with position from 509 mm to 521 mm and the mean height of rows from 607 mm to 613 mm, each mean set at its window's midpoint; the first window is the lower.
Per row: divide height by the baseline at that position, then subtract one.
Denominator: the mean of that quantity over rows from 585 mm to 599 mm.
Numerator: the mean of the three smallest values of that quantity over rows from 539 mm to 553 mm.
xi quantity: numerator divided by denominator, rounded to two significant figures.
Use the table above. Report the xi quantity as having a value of -1.6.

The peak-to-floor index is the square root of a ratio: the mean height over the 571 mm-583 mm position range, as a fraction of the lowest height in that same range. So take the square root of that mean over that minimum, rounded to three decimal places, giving 1.023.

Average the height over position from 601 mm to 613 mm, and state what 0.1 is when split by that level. 0.023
